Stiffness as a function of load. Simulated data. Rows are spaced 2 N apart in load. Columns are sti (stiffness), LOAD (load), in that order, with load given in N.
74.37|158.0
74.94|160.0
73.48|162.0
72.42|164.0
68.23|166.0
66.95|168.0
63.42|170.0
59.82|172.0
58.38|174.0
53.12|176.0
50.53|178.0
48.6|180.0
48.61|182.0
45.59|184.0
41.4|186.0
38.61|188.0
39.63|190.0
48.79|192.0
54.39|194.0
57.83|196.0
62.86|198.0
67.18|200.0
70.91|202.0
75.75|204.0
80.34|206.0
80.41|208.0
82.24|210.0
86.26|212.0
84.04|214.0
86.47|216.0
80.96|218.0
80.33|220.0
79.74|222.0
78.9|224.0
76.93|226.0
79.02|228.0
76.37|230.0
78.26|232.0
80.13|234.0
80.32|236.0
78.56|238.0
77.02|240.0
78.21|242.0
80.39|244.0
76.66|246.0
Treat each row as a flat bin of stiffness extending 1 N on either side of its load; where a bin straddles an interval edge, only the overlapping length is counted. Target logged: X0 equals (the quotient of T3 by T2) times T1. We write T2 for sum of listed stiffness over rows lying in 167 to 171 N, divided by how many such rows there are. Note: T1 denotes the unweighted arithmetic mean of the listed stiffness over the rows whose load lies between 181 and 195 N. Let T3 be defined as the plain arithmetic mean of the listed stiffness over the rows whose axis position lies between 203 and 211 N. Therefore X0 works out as 55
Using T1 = 45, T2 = 65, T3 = 80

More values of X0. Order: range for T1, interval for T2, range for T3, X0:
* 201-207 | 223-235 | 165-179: 58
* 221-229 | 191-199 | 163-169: 97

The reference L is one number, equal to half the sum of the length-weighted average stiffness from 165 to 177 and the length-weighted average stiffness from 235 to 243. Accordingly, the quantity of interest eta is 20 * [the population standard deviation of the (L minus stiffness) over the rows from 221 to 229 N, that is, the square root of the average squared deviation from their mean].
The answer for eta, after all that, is 21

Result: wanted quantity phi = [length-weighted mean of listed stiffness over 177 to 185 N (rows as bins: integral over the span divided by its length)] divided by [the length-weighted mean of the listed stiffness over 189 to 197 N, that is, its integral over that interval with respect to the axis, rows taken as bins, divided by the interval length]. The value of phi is 0.96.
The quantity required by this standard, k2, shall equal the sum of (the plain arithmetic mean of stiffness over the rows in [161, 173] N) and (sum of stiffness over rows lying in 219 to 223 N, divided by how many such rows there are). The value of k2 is 147.4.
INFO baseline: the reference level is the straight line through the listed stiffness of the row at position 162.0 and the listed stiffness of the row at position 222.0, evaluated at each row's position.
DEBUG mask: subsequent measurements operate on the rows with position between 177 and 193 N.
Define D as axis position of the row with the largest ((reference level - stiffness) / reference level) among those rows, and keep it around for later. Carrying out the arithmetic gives 188.0 N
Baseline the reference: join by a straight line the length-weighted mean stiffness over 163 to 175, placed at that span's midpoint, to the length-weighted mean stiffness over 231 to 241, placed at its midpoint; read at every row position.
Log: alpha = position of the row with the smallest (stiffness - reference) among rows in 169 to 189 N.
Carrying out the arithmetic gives 188.0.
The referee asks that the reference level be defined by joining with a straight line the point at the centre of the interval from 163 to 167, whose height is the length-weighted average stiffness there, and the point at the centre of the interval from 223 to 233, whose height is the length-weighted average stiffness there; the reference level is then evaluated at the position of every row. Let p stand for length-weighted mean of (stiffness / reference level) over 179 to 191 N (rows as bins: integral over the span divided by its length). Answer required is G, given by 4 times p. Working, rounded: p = 0.60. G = 2.4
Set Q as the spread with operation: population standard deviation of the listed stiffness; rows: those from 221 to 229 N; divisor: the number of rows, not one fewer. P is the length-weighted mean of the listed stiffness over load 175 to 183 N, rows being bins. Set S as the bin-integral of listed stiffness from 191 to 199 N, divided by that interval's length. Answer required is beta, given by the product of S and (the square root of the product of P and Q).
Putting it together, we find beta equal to 405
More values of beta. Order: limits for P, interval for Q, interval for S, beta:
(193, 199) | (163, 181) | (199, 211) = 1627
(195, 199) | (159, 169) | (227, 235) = 1070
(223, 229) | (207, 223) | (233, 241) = 1113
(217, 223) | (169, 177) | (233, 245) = 1364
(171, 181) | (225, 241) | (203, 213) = 700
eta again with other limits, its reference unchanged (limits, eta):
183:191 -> 53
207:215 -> 43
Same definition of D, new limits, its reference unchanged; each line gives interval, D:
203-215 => 204.0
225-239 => 230.0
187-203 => 188.0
